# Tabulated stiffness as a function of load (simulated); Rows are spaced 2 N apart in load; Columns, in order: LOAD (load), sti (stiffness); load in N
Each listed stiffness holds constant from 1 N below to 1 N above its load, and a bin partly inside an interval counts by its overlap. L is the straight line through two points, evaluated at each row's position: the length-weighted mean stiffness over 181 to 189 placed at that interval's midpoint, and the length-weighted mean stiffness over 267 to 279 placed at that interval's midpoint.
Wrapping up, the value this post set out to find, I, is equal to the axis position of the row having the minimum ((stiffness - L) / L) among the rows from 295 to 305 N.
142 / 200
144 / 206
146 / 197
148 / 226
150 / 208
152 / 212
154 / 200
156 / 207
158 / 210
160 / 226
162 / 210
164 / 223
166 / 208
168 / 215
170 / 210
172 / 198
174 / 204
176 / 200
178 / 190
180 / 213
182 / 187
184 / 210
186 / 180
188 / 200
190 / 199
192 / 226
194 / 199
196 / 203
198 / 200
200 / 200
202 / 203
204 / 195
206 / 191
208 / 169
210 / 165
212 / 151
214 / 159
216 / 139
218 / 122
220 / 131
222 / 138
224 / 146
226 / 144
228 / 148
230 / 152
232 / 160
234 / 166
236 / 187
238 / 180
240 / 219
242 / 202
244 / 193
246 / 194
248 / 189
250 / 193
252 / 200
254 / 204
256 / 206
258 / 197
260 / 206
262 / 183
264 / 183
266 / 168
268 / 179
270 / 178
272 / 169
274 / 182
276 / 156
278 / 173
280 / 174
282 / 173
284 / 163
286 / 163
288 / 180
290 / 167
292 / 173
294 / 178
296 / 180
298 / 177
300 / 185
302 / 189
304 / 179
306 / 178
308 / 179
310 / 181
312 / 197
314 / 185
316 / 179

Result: 298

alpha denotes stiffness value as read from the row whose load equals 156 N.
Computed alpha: 207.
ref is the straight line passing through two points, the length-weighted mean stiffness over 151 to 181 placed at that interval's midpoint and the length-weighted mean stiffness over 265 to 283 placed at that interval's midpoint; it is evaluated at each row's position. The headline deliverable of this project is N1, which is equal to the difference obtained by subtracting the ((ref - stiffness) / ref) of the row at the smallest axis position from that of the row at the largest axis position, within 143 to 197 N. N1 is -0.07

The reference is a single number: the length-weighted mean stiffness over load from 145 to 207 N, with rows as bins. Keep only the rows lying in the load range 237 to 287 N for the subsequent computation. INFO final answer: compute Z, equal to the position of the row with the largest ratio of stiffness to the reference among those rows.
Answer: 240 N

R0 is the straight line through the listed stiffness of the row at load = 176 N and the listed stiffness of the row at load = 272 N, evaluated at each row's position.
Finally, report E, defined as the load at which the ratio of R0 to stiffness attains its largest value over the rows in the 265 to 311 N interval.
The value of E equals 276 N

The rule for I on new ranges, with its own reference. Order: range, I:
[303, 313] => 306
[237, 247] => 238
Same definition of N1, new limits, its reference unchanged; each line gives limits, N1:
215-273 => -0.25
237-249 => -0.07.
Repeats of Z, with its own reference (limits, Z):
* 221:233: 232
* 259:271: 260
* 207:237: 236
